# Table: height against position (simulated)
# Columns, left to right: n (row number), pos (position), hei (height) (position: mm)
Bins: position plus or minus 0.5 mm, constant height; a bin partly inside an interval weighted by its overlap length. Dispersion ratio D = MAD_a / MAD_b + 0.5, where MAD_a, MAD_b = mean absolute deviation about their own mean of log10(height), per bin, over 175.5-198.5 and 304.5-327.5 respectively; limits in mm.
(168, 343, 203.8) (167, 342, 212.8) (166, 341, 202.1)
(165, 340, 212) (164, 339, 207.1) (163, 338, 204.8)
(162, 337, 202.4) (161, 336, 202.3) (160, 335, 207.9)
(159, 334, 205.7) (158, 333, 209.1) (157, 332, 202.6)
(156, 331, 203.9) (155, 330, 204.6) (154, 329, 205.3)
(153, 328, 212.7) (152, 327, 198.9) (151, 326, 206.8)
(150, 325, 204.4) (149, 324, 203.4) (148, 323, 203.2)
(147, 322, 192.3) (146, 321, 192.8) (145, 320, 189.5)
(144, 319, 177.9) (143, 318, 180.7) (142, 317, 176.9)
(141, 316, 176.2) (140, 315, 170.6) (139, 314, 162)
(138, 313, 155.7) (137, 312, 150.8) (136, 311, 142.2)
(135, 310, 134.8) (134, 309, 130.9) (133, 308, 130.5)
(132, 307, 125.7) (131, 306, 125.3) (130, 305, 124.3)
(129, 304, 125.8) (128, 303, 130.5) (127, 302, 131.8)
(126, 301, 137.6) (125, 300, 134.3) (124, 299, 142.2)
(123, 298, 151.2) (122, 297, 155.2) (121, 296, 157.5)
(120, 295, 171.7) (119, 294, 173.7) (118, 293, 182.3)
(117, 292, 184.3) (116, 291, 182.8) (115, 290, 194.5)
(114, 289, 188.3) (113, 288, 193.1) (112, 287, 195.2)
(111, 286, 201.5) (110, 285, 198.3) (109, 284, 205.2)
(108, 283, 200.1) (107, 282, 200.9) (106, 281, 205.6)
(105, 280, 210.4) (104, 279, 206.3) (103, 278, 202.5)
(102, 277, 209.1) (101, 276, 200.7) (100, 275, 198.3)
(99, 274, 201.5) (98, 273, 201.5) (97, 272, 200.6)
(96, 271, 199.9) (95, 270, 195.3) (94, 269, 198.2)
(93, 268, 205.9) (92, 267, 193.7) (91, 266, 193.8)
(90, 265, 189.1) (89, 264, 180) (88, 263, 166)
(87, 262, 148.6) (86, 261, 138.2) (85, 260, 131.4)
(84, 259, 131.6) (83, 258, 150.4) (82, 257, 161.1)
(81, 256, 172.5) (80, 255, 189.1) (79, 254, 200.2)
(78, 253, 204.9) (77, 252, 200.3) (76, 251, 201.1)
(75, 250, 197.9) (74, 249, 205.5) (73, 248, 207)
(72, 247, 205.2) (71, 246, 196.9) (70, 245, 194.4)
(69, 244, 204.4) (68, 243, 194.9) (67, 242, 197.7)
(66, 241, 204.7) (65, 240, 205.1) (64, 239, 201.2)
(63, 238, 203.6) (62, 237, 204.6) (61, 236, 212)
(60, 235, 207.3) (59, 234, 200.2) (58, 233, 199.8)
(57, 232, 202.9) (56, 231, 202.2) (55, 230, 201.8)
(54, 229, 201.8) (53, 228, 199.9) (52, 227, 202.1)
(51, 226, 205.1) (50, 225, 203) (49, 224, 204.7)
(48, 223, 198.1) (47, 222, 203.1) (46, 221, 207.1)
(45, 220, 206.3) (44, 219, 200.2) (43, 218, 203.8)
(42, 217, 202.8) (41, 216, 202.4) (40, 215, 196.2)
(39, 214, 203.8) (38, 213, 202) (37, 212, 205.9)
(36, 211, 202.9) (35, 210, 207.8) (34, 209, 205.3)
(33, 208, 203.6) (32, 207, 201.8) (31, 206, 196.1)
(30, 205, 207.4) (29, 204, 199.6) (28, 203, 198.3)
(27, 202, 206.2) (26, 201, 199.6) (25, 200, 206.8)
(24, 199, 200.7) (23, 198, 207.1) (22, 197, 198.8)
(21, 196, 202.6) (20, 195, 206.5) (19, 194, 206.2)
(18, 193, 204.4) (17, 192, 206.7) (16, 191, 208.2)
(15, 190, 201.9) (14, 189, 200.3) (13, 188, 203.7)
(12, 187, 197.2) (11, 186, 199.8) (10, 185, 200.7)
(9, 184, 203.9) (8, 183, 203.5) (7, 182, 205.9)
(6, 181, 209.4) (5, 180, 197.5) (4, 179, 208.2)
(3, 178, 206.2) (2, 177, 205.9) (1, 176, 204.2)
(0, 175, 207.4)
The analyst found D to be 0.59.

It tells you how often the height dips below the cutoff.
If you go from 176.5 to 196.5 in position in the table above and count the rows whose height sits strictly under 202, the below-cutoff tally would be 6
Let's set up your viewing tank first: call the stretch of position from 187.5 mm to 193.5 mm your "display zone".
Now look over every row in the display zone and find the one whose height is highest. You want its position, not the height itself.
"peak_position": 191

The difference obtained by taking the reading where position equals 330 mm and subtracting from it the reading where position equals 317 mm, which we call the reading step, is 27.7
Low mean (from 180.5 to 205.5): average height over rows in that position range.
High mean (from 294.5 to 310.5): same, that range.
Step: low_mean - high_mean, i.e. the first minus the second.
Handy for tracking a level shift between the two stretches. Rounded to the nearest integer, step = 65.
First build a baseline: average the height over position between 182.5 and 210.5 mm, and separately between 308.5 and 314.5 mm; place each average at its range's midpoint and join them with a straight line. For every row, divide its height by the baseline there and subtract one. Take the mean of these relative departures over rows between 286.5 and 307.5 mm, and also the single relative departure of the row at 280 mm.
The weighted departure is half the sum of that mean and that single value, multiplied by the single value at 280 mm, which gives 0.049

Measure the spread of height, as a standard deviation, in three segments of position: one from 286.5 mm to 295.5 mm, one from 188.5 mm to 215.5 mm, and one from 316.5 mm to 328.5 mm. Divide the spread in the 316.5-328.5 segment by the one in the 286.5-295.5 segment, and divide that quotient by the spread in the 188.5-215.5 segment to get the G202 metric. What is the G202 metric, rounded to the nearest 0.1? 0.4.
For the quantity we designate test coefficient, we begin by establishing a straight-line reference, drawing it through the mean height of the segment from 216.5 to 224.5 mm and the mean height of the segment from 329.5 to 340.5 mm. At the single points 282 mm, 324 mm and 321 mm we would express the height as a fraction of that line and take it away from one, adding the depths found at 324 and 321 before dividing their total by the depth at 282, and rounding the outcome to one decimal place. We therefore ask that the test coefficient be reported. 4.0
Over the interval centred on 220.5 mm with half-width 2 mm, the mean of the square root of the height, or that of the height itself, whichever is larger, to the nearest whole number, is 204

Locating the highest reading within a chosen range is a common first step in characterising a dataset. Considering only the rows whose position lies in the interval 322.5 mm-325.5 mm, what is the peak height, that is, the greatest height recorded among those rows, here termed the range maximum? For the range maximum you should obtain 204.4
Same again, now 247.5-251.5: 207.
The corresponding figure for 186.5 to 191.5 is 208.2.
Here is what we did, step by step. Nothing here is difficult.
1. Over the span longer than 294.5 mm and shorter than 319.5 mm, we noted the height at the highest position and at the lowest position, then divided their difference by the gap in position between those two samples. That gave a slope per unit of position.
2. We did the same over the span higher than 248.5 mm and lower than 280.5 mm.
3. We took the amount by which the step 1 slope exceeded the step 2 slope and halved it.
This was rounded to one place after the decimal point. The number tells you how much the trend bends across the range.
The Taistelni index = 0.1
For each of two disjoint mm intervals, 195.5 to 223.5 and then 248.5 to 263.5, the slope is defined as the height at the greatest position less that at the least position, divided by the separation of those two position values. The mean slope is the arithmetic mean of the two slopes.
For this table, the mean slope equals -1.5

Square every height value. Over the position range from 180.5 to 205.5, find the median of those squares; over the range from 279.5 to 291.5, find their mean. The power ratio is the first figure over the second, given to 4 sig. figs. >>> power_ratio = 1.057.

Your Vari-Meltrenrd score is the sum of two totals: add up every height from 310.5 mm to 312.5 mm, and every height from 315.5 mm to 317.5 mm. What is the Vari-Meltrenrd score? 646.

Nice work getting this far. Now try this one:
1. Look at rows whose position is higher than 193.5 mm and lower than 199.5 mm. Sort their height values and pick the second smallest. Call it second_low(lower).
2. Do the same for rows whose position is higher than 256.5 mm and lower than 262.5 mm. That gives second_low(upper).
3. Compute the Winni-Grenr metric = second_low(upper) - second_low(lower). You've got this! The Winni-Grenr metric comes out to -69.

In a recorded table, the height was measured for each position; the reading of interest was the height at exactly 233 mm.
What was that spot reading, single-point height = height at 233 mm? 199.8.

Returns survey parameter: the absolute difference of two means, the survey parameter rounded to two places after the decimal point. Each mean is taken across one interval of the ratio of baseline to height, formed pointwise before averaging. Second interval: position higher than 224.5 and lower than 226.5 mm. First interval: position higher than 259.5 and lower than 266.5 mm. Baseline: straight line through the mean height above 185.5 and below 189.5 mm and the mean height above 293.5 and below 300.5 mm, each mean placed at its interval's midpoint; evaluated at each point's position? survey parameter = 0.15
